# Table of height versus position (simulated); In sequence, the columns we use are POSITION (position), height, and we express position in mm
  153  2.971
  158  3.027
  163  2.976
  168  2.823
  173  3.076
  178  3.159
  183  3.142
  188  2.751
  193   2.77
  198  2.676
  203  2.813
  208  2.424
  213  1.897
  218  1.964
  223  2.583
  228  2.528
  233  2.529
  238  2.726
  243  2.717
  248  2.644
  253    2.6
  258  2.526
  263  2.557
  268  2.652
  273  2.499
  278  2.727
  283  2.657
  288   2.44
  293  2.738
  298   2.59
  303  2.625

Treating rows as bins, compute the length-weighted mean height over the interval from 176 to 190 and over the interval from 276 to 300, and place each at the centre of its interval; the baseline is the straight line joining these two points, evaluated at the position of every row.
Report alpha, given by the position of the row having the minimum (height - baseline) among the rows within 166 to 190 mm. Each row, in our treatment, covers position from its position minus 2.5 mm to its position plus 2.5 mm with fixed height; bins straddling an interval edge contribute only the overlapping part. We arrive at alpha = 168 mm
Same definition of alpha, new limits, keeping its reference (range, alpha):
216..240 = 218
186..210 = 208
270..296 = 288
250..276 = 258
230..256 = 233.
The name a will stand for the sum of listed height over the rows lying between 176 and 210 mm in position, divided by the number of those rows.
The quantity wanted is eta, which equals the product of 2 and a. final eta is 5.64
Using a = 2.82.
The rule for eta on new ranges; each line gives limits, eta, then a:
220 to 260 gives 5.21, 2.61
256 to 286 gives 5.21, 2.60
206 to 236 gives 4.64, 2.32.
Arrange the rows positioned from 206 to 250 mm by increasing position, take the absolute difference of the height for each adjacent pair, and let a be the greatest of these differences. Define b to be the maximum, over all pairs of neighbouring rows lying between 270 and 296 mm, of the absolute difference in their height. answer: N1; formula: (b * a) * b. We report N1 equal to 0.055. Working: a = 0.6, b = 0.298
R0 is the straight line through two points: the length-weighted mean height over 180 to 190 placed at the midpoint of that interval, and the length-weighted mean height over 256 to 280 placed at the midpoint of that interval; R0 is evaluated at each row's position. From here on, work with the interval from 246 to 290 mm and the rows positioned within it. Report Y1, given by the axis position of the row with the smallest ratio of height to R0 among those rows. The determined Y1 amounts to 258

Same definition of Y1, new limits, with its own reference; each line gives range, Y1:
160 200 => 198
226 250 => 228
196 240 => 213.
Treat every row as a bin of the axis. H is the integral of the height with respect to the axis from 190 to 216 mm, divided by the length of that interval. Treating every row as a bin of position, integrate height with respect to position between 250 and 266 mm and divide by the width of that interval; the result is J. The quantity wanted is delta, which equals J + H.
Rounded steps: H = 2.5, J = 2.57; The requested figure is 5.08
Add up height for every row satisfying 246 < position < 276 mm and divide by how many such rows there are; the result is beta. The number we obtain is 2.58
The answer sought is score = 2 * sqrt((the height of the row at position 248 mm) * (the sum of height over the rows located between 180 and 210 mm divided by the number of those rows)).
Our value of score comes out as 5.4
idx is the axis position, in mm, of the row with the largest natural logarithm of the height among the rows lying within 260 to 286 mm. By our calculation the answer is 278 mm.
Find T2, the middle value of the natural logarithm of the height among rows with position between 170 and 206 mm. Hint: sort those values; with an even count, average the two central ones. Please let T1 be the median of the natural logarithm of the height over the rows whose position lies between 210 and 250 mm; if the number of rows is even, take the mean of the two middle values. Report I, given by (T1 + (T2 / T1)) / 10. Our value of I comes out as 0.204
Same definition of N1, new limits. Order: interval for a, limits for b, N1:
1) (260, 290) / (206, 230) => 0.087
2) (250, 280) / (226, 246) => 0.009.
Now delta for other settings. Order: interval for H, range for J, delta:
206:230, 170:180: 5.37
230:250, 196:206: 5.38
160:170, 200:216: 5.28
